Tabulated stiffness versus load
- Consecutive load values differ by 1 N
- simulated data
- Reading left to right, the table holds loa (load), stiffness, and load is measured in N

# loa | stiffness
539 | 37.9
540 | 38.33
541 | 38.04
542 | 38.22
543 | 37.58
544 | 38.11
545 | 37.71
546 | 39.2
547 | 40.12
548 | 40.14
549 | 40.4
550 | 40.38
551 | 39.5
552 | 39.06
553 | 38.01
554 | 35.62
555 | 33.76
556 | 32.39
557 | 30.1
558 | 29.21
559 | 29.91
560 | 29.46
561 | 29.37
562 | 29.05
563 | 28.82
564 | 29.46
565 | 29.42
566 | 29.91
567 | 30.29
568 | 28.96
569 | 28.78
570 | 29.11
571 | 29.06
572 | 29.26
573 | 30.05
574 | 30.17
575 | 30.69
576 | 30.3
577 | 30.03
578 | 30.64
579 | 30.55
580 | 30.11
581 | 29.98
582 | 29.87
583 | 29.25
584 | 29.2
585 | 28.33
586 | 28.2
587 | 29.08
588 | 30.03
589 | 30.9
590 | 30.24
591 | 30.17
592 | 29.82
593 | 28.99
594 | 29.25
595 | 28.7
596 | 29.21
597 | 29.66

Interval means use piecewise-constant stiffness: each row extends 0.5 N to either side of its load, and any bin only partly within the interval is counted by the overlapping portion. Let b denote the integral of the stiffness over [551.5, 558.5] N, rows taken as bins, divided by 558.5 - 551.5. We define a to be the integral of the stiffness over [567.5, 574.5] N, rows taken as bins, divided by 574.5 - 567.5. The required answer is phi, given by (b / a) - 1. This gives 0.16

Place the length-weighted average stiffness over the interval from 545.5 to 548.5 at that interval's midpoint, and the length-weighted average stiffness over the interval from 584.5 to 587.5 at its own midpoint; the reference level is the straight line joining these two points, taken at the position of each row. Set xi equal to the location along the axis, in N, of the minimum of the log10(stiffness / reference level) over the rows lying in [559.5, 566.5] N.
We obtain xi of 560 N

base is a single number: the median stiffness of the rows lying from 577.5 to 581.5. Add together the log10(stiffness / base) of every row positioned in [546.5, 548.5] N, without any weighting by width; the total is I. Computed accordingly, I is 0.24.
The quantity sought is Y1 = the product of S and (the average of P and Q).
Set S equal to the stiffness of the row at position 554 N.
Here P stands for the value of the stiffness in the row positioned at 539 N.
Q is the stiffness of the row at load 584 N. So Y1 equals 1195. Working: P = 37.9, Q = 29.2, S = 35.62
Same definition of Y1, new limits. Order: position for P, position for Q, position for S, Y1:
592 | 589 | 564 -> 894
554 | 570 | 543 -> 1216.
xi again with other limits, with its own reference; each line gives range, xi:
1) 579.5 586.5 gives 585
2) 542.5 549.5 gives 543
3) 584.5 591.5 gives 585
